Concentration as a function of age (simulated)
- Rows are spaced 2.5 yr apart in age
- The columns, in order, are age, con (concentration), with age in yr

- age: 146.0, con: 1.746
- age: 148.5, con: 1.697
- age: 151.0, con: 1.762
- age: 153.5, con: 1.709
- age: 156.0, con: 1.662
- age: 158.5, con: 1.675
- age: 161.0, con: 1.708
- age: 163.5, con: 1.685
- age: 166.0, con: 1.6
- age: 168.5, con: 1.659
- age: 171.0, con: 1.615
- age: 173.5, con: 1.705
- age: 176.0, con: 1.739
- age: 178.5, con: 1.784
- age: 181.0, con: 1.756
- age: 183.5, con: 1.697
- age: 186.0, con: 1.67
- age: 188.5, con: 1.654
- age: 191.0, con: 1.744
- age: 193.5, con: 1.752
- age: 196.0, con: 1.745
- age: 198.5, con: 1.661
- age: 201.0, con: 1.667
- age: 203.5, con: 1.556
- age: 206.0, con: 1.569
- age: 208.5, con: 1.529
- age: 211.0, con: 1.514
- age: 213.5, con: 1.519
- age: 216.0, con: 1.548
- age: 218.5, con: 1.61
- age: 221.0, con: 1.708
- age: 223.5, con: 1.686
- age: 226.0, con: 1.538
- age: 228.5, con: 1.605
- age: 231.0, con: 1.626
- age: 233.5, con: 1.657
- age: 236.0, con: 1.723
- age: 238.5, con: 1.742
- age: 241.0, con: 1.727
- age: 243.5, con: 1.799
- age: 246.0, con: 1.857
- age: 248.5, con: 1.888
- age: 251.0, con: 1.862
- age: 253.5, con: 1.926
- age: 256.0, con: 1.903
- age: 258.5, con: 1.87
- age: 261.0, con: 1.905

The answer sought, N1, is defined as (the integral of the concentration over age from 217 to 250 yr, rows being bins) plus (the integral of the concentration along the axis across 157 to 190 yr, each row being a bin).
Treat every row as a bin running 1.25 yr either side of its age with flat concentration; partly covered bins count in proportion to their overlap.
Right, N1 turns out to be 112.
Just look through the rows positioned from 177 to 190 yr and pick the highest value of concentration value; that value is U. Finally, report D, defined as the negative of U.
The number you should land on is -1.78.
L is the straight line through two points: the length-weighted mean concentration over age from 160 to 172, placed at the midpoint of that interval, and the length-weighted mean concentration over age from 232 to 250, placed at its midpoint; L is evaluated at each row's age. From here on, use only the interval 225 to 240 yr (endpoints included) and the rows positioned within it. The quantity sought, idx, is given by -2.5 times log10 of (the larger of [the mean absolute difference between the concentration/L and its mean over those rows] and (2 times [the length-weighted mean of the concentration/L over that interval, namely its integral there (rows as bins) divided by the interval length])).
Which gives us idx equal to -0.69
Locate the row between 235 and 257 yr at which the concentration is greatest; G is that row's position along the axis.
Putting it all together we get 253.5 yr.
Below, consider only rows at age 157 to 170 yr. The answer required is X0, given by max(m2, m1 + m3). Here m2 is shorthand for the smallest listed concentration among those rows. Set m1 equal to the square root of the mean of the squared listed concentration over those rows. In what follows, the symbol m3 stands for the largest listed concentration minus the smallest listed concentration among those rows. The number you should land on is 1.77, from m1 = 1.67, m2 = 1.6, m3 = 0.108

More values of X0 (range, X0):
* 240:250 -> 1.98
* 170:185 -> 1.89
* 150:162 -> 1.80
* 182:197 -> 1.81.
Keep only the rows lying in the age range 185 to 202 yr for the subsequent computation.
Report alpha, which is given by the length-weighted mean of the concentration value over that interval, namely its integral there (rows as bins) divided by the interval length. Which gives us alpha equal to 1.70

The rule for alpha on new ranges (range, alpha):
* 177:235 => 1.64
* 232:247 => 1.75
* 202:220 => 1.55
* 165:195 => 1.70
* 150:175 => 1.68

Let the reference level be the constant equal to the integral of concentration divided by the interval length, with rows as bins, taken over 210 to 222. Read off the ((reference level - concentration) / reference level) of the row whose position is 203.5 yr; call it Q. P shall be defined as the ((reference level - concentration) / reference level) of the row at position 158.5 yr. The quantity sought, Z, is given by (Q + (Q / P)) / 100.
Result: -0.002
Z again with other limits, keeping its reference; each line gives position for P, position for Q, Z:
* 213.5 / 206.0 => 0.002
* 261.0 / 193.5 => 0.004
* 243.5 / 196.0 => 0.006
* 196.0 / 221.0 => 0.007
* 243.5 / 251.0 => 0.011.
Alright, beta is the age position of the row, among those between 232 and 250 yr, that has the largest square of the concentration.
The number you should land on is 248.5 yr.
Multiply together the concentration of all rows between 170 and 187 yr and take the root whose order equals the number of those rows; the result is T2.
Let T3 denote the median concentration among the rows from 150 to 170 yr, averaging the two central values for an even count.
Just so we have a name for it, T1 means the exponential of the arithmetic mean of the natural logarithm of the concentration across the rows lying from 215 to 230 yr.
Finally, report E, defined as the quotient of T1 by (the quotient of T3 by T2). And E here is 1.64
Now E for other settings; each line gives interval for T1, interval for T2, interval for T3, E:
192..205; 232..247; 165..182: 1.72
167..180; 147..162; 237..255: 1.56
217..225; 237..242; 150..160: 1.71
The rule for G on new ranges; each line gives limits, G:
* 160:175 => 161.0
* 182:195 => 193.5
